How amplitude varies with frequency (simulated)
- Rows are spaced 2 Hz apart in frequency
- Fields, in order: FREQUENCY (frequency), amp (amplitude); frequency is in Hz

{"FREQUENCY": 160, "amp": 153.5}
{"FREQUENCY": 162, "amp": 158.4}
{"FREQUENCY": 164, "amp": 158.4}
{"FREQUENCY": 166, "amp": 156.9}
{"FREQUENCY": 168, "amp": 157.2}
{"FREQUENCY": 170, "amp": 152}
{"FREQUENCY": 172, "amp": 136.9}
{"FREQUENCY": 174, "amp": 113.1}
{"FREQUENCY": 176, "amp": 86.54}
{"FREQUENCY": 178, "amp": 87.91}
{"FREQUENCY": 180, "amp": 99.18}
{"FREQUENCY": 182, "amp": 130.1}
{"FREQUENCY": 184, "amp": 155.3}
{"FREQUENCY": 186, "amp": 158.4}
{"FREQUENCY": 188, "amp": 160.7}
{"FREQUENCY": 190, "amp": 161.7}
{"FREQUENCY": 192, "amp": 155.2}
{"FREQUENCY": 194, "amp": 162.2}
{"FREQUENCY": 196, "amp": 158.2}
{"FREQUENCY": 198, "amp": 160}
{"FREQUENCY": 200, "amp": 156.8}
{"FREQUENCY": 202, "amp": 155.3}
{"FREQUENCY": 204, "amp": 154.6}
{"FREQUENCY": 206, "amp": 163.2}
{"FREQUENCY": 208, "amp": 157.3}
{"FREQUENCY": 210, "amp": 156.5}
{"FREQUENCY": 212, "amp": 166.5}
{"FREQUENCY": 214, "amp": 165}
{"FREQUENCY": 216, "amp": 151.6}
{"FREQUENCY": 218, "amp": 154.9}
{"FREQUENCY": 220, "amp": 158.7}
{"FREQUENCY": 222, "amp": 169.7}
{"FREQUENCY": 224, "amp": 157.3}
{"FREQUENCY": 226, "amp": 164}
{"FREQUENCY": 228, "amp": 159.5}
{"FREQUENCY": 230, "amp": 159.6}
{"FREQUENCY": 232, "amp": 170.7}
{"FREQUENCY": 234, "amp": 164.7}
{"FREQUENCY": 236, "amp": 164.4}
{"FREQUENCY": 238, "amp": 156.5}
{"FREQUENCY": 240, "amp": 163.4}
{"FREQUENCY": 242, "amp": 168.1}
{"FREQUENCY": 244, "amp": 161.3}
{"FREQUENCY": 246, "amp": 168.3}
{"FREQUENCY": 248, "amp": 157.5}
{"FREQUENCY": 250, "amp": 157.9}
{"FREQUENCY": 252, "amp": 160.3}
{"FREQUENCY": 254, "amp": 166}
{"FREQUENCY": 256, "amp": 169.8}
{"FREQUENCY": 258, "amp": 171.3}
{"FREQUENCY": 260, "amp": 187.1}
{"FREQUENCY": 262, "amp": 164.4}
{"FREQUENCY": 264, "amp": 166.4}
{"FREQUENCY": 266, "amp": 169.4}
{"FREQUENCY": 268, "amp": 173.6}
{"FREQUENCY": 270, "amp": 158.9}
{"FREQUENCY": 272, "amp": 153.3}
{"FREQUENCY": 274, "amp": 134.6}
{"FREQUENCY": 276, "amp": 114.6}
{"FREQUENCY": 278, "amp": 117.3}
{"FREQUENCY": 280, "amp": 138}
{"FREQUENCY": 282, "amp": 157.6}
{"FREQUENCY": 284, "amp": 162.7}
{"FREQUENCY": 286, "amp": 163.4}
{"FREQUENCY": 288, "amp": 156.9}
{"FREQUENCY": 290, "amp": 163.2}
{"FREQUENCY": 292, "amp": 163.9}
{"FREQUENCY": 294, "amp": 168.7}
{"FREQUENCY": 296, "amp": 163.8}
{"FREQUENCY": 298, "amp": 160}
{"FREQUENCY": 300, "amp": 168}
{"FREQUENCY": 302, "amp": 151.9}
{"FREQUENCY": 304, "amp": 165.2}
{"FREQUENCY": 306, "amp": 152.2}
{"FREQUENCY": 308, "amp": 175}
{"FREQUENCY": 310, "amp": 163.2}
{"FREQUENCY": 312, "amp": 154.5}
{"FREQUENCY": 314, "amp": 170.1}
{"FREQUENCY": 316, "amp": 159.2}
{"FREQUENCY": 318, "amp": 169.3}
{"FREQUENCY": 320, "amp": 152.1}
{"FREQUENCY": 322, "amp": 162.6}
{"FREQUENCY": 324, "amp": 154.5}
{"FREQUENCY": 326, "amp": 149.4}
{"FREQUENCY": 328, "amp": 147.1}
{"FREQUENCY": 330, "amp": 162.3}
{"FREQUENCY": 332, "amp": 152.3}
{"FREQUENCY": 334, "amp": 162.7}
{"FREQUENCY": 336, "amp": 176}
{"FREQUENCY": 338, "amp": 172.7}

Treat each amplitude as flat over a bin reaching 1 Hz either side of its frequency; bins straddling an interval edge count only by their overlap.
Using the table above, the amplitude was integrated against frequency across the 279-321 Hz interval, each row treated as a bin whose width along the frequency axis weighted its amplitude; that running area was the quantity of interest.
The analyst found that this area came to 6758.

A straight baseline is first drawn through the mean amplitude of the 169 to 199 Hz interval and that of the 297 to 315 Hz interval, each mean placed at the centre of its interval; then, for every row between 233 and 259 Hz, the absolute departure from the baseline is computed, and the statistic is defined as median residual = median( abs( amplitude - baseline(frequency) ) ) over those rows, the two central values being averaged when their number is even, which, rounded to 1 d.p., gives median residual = 14.0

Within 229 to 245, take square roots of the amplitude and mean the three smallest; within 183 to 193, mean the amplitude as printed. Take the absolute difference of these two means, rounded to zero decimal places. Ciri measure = 146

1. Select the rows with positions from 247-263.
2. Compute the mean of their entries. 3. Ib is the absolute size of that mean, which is 167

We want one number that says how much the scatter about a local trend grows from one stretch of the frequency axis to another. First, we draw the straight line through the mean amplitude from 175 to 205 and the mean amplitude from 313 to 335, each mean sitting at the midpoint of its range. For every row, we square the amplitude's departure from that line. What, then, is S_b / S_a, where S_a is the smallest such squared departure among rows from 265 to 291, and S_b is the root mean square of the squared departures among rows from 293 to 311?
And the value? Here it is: 148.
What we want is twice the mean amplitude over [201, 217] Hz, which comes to 317.5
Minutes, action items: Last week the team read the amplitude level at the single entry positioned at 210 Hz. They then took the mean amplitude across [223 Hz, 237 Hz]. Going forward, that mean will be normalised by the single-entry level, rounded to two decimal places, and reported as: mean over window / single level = 1.04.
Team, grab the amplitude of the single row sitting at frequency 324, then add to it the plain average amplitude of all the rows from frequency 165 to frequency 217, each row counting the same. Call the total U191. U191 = 301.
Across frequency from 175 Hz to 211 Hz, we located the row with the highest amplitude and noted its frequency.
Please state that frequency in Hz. 206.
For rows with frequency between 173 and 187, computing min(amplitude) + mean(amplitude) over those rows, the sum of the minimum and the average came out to 205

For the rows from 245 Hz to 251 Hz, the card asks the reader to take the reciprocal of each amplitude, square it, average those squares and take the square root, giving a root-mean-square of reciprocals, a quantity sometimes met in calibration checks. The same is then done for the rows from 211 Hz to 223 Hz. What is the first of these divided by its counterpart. 1.00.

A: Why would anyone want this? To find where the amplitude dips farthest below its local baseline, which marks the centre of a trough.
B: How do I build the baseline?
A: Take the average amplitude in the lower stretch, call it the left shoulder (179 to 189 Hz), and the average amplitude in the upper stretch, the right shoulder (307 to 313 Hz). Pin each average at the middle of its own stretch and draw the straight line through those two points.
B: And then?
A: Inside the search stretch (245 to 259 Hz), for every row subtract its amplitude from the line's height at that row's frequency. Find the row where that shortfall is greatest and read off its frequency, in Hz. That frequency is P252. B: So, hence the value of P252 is 248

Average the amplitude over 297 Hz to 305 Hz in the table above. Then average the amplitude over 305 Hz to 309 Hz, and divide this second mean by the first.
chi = 1.01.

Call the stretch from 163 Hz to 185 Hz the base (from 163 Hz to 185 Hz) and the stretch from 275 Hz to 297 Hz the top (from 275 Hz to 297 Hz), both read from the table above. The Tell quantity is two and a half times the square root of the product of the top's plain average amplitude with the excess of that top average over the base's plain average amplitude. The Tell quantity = 143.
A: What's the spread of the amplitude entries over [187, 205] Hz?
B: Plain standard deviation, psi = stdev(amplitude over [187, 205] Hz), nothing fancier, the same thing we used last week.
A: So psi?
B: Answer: 3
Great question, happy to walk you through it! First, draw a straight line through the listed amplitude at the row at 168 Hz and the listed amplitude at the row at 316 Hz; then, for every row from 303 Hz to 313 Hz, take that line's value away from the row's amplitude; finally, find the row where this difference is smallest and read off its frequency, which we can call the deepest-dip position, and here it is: 306 Hz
